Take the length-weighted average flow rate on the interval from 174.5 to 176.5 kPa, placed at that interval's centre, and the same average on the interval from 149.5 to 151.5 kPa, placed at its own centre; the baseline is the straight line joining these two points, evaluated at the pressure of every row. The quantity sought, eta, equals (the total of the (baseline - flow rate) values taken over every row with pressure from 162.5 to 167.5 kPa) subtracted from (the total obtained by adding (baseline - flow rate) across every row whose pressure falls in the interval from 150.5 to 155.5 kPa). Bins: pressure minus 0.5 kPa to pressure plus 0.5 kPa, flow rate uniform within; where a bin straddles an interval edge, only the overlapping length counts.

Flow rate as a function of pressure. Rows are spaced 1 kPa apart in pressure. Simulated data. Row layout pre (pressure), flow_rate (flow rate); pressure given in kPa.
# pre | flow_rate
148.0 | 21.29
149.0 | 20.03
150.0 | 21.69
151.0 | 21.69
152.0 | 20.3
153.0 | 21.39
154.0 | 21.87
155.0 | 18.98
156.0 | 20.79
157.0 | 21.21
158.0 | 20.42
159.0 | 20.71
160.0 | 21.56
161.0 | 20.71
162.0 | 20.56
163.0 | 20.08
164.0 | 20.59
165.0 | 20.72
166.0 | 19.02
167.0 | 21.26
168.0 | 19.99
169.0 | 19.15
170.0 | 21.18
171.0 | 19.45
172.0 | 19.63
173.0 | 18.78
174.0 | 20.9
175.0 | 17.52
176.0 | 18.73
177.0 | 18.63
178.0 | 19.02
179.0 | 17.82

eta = 6.0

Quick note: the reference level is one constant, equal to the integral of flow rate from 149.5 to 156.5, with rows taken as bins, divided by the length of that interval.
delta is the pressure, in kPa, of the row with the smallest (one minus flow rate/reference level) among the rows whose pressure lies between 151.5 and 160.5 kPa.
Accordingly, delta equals 154.0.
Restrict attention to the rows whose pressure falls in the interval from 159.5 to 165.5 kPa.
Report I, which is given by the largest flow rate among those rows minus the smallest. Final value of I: 1.5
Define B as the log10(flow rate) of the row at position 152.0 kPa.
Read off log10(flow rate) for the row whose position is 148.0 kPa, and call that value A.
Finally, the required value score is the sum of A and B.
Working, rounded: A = 1.33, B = 1.307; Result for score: 2.64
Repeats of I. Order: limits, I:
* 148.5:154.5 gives 1.8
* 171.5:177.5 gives 3.4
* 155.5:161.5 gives 1.1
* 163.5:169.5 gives 2.2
